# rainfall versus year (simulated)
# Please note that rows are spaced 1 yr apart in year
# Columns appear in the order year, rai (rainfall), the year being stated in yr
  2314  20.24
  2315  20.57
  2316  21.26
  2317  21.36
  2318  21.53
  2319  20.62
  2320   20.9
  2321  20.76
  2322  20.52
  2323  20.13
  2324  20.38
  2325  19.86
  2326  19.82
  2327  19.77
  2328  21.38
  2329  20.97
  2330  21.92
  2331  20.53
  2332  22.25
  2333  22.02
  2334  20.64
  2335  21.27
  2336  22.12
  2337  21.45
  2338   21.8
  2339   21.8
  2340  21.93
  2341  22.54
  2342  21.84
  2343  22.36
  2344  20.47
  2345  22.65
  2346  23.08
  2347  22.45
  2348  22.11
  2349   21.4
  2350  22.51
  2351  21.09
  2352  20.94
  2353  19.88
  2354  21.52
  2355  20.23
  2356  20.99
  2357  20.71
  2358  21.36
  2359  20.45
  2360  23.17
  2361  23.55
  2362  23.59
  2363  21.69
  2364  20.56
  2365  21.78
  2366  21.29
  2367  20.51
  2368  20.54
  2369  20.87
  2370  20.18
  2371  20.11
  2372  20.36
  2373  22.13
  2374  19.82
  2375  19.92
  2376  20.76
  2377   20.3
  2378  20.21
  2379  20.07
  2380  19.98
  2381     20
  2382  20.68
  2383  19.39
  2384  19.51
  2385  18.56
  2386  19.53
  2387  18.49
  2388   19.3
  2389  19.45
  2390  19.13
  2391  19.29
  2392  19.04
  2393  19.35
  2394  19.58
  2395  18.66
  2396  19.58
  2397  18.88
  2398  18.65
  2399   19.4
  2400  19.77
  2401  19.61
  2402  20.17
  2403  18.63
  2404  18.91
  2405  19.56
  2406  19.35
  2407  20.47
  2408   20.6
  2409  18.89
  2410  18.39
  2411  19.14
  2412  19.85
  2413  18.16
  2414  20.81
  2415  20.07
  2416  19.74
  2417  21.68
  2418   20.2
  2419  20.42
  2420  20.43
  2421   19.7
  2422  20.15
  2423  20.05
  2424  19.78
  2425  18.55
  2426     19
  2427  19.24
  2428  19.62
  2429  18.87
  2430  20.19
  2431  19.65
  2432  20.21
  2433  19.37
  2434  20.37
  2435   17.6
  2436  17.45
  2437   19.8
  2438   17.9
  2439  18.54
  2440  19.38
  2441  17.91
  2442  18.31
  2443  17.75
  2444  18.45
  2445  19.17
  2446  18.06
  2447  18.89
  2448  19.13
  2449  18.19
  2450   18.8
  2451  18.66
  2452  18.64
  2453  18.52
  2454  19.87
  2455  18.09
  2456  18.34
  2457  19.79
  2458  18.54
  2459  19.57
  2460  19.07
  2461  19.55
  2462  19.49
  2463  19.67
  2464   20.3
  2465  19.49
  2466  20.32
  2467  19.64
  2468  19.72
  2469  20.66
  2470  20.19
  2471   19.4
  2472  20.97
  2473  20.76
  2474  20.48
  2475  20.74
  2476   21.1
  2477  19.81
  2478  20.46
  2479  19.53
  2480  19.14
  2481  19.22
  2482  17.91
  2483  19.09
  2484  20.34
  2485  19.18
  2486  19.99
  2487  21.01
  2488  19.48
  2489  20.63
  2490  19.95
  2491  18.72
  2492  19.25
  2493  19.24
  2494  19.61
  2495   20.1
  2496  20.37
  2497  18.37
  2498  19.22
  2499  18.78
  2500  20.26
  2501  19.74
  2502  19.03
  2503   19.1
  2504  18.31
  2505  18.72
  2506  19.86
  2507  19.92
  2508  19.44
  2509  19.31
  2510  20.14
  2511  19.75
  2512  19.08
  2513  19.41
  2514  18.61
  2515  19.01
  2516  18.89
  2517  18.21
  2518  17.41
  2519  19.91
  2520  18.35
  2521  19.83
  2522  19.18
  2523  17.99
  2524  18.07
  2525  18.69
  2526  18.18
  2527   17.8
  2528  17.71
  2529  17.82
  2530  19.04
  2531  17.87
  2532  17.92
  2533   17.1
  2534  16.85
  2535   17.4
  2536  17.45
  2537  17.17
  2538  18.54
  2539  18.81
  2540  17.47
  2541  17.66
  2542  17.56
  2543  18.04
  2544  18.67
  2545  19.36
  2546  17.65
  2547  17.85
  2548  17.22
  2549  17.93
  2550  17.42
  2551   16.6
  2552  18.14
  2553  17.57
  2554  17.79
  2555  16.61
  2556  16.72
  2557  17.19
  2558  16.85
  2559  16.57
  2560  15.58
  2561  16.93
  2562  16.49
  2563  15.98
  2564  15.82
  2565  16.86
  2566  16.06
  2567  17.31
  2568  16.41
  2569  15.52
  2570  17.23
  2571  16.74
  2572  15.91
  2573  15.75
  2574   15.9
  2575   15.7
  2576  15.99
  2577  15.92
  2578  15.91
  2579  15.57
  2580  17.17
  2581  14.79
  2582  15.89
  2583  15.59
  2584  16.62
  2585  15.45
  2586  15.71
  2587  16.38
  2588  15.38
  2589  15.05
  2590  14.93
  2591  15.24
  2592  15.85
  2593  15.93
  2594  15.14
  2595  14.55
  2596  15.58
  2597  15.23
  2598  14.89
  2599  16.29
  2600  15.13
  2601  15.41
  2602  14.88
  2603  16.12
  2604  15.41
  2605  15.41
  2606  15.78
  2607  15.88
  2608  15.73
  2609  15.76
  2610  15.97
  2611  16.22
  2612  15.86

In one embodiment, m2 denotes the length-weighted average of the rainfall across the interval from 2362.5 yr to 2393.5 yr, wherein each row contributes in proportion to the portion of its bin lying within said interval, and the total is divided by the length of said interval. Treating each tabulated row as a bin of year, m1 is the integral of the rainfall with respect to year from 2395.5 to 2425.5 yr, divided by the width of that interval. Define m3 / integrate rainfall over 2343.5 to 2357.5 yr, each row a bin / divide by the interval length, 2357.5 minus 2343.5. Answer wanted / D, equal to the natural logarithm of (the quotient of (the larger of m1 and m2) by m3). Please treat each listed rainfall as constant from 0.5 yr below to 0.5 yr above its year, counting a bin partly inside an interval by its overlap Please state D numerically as -0.06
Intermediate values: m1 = 19.7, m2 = 20.1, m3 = 21.4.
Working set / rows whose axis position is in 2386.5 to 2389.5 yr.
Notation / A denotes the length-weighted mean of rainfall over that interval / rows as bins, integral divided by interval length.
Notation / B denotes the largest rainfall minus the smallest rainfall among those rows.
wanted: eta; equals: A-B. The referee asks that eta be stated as 18.1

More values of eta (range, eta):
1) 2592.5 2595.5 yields 13.8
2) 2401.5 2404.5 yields 17.7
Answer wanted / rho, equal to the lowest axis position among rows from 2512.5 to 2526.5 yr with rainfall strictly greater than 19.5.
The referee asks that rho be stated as 2519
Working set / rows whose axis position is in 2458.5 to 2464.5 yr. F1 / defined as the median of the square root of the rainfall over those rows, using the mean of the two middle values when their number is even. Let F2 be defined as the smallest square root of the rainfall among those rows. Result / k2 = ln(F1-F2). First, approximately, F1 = 4.42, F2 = 4.37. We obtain -2.9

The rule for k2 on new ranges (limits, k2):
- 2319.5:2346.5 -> -1.7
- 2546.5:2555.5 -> -2.1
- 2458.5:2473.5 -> -2.7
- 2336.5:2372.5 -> -1.8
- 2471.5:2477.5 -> -2.3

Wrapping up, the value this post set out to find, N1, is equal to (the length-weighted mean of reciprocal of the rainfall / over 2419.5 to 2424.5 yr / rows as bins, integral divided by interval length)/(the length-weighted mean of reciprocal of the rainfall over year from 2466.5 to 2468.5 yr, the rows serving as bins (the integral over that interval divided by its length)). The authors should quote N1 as 0.983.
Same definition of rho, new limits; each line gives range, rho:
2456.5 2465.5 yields 2457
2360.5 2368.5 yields 2361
